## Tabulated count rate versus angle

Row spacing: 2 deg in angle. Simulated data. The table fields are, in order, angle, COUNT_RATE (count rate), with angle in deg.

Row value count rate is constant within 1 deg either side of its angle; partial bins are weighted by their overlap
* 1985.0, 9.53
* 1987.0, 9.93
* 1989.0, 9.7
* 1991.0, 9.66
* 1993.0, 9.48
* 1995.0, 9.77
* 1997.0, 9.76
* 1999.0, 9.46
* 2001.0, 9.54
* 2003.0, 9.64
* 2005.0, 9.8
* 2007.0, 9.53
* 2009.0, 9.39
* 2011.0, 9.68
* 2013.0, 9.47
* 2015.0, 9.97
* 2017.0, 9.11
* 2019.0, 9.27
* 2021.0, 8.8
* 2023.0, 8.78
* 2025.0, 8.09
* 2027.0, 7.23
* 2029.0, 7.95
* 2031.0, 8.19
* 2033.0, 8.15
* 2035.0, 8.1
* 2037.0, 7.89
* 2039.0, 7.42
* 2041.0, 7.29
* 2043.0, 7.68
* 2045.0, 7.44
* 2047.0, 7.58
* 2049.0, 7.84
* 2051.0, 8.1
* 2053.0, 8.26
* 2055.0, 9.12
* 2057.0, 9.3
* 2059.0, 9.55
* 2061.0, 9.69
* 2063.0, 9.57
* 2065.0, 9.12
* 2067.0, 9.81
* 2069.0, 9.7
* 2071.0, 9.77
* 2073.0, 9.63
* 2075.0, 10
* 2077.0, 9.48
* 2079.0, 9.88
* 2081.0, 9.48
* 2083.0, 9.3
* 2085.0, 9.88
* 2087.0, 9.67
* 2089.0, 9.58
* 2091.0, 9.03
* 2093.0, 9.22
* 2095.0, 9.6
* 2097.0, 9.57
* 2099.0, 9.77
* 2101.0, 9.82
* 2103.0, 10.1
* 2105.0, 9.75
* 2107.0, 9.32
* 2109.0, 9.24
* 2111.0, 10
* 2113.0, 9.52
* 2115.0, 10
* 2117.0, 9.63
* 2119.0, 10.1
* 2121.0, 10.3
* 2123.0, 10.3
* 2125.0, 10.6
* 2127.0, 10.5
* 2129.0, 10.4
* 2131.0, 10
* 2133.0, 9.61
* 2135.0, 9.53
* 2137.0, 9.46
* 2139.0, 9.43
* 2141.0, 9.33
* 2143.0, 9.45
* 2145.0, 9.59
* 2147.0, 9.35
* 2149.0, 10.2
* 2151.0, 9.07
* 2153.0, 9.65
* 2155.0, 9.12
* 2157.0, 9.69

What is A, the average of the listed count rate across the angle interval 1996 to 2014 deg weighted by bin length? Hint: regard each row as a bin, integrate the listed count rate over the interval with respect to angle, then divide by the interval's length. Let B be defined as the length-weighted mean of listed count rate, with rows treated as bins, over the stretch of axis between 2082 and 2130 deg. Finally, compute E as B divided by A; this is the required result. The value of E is 1.02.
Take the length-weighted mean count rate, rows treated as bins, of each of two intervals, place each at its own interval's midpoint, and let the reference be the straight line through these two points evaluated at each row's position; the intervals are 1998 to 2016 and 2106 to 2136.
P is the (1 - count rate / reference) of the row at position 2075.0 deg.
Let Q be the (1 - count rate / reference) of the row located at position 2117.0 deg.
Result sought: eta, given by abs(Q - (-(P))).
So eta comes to 0.01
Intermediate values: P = -0.020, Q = 0.03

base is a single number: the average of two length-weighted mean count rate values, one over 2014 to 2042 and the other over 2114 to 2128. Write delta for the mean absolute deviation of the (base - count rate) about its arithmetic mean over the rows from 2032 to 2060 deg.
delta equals 0.54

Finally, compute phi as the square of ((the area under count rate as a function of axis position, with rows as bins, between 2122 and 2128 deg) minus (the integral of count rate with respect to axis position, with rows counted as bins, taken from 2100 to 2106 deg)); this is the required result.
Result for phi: 12.0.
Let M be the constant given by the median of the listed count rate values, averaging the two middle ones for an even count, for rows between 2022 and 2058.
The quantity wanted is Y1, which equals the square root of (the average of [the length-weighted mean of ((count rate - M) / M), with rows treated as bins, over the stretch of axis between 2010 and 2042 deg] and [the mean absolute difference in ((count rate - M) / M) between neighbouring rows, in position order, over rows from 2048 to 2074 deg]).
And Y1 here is 0.21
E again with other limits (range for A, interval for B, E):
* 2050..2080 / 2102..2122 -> 1.04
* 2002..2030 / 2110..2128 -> 1.12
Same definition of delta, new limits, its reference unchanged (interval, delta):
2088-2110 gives 0.25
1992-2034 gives 0.62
